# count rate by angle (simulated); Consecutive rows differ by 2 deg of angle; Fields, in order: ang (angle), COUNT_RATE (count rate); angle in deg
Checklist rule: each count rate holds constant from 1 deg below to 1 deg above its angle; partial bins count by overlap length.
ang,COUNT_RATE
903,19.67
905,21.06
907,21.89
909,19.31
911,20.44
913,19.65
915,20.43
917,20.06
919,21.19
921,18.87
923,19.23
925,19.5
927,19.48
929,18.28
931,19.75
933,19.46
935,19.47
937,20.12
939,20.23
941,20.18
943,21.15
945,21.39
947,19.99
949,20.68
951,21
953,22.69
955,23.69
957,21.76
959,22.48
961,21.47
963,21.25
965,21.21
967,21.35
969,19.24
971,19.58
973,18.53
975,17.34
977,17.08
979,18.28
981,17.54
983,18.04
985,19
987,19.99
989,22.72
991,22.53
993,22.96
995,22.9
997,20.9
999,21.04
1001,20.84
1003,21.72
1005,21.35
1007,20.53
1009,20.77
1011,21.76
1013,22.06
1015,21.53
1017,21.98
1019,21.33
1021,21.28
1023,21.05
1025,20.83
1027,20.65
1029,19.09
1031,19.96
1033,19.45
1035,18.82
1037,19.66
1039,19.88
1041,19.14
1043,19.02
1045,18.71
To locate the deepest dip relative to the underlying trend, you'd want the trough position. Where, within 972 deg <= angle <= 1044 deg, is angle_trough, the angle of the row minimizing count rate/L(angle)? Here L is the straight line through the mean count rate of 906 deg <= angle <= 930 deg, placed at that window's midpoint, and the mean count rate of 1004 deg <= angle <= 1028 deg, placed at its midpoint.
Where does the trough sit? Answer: 977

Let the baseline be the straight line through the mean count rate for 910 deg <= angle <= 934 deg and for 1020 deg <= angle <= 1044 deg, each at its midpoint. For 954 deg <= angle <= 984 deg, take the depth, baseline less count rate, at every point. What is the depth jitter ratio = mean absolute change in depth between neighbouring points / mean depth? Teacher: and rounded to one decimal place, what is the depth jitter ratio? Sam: -5.9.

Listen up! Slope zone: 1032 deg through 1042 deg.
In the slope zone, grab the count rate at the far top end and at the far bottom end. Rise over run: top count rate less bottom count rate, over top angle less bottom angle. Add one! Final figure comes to 0.96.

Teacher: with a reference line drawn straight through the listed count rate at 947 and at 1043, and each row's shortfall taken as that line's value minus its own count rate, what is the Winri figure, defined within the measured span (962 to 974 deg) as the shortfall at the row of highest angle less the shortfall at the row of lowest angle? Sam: 3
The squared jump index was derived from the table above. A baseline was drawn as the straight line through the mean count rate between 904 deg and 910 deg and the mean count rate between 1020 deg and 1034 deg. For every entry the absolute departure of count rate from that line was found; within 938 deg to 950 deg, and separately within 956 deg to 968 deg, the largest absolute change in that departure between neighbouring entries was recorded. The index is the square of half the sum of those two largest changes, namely 0.60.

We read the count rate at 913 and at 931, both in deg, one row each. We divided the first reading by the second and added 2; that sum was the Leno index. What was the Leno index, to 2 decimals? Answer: 2.99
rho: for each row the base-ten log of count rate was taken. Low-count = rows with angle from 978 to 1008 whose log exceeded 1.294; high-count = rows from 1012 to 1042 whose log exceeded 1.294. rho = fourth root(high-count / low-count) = 0.98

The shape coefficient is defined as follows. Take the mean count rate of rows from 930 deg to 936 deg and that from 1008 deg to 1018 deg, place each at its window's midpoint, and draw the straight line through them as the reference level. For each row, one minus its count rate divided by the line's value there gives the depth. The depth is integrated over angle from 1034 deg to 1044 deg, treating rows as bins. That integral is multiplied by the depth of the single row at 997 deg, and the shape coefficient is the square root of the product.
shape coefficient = 0.14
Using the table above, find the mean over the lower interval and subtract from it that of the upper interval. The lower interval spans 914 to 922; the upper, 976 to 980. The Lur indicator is 2.5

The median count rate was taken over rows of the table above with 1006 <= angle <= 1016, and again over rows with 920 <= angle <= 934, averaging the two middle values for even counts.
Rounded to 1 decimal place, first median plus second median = 41.0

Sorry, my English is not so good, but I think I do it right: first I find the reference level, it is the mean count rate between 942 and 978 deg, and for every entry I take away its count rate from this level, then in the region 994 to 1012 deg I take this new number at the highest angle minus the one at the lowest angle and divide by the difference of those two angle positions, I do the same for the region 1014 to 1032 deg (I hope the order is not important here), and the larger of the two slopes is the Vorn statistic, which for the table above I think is 0.10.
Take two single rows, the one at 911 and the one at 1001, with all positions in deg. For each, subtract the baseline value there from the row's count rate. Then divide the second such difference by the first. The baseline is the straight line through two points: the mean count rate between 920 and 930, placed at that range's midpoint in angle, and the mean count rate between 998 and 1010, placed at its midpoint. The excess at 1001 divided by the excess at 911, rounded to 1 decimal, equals -0.1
